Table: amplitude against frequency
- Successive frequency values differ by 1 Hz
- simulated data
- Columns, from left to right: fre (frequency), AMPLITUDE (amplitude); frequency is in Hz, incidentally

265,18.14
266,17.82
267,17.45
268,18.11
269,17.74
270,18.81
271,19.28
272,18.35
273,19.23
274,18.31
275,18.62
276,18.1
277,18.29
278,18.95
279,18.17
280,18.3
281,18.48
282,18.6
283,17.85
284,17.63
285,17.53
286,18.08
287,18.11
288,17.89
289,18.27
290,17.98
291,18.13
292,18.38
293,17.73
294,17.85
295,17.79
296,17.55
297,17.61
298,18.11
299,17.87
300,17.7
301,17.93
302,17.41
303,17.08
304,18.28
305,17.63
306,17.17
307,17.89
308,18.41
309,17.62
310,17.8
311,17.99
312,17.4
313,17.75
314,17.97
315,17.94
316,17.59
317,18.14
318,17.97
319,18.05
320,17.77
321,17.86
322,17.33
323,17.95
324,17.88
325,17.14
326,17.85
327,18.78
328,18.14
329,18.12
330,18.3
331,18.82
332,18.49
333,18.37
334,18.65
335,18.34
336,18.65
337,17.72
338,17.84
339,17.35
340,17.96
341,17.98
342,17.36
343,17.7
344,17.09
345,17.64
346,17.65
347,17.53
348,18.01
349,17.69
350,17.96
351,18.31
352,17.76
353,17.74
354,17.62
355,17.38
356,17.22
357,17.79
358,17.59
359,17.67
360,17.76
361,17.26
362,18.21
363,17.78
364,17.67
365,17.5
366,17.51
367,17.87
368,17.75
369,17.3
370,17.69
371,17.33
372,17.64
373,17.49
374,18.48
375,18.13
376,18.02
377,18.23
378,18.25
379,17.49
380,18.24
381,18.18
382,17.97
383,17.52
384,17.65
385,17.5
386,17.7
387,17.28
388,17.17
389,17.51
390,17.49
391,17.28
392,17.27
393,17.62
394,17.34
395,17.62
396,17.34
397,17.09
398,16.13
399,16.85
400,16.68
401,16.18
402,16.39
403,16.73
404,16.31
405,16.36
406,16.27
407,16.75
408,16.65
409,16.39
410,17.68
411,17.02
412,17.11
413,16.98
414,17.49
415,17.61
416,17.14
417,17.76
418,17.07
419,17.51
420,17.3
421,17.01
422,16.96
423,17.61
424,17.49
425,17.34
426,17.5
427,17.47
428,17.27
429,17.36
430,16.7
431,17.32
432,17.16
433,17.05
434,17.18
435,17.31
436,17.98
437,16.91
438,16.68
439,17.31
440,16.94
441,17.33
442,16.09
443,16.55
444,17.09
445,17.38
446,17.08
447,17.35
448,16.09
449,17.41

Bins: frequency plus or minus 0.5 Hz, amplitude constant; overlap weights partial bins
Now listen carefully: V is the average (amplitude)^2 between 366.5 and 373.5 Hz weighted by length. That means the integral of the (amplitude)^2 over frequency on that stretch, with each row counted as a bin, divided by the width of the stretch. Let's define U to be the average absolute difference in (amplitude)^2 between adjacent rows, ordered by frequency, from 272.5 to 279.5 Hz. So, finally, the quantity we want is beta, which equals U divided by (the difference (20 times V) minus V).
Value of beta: 0.0036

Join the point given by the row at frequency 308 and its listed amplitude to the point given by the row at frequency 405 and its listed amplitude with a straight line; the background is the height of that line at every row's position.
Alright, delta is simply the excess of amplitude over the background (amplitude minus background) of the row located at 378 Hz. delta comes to 1.3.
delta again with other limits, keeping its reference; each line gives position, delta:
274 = -0.8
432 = 1.4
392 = 0.6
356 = -0.2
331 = 0.9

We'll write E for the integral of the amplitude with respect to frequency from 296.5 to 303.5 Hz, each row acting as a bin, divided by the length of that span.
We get 17.7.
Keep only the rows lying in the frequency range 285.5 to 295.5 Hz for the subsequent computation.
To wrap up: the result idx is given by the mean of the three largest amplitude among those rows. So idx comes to 18.3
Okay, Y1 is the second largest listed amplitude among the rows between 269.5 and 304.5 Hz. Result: 19.23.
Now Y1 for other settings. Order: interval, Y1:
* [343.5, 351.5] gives 18.01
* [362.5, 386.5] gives 18.25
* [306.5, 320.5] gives 18.14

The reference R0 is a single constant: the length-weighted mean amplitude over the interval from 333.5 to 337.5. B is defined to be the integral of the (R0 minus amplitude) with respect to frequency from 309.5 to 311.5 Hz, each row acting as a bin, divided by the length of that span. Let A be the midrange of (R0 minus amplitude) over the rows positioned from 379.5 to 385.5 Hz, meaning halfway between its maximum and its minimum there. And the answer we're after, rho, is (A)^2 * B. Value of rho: 0.10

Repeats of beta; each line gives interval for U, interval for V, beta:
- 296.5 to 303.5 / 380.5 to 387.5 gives 0.0020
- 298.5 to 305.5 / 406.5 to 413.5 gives 0.0034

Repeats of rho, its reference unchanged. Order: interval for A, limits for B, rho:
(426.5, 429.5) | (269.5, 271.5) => -0.66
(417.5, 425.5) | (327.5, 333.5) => -0.04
